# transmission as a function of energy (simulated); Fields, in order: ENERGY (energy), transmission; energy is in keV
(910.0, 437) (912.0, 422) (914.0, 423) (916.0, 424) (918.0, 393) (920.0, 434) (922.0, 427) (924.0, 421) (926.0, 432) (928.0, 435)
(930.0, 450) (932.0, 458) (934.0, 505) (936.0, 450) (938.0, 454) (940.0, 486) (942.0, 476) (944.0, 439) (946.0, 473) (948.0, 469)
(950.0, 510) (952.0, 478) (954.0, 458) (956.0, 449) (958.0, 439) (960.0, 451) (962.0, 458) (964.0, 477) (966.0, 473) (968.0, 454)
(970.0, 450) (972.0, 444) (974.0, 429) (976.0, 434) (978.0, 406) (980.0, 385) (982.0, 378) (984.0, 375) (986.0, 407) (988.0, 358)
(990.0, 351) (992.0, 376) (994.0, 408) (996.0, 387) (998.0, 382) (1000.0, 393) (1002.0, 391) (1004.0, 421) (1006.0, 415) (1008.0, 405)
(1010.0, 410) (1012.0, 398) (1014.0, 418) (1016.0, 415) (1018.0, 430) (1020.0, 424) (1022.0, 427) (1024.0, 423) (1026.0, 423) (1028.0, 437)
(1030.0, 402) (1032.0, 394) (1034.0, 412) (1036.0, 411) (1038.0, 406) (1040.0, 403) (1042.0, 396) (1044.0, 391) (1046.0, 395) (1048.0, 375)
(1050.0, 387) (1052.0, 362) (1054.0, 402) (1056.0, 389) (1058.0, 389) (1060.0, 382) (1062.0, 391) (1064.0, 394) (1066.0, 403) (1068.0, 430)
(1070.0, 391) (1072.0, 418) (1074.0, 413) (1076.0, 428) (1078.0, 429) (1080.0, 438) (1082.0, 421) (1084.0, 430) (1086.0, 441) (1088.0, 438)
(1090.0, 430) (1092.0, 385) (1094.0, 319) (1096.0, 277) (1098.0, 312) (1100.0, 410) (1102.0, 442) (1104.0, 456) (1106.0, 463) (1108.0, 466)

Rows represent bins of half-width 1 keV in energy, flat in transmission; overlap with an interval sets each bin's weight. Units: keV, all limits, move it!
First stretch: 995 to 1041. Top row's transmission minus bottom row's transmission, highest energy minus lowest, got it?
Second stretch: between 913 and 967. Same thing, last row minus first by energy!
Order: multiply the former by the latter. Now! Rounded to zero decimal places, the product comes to 800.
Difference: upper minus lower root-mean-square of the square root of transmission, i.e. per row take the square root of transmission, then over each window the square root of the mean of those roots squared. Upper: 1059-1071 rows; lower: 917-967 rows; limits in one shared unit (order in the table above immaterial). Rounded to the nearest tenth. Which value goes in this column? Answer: -1.4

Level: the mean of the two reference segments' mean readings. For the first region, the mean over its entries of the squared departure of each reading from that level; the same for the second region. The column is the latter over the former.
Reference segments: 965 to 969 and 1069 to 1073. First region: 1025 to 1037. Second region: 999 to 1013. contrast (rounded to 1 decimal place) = 1.5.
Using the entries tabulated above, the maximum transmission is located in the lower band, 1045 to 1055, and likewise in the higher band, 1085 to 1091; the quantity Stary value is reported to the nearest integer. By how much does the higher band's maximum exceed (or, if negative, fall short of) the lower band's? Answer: 39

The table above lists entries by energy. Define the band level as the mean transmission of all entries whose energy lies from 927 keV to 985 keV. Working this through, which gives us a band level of 450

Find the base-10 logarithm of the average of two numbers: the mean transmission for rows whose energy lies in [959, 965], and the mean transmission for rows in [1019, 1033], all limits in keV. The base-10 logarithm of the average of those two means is 2.64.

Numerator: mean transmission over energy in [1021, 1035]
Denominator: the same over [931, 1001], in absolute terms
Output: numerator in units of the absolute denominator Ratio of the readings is 0.959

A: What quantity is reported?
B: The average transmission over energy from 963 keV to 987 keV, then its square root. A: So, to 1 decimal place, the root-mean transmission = 20.6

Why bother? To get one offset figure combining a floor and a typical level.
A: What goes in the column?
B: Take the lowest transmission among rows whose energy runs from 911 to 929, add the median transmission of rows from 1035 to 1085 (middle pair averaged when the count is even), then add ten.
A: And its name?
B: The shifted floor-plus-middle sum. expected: 805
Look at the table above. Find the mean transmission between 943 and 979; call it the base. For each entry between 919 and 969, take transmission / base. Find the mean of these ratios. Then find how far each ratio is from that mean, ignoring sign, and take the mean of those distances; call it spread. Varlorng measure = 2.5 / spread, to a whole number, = 64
